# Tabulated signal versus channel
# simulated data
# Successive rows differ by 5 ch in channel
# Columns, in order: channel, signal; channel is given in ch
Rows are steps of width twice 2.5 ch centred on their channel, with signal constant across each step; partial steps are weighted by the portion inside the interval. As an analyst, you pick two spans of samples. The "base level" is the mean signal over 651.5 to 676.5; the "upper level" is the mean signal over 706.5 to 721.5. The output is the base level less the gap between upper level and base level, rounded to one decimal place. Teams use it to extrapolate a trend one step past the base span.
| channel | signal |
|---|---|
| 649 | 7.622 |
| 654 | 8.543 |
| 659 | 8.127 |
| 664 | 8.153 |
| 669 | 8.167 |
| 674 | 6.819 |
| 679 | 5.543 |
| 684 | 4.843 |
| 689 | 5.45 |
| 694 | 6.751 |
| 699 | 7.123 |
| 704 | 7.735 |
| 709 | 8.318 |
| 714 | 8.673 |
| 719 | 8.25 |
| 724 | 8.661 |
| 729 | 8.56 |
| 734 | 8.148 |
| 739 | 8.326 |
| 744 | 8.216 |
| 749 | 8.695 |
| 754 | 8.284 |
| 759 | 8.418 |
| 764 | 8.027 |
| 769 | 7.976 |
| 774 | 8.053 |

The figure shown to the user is 7.5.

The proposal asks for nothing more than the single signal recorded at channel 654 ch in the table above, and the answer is 8.543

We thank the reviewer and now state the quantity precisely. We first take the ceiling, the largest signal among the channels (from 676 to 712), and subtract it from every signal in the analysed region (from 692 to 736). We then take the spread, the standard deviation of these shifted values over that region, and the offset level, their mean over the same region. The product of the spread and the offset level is -0.2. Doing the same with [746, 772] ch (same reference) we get 0.0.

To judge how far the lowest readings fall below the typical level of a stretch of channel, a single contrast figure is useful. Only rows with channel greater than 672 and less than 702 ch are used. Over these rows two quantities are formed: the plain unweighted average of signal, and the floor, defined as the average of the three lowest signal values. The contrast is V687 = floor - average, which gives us -0.8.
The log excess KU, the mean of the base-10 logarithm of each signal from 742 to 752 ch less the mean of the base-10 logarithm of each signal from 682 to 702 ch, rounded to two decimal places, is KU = 0.15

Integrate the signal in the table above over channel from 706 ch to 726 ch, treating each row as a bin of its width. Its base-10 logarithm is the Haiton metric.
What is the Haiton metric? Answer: 2.23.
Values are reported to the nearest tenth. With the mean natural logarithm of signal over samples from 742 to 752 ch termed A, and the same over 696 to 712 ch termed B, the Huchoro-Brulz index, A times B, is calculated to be 4.4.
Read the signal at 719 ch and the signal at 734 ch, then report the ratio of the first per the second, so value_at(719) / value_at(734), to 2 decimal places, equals 1.01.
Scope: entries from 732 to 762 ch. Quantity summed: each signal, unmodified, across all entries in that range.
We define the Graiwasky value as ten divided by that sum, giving 0.200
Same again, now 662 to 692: 0.257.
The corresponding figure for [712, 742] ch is 0.198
